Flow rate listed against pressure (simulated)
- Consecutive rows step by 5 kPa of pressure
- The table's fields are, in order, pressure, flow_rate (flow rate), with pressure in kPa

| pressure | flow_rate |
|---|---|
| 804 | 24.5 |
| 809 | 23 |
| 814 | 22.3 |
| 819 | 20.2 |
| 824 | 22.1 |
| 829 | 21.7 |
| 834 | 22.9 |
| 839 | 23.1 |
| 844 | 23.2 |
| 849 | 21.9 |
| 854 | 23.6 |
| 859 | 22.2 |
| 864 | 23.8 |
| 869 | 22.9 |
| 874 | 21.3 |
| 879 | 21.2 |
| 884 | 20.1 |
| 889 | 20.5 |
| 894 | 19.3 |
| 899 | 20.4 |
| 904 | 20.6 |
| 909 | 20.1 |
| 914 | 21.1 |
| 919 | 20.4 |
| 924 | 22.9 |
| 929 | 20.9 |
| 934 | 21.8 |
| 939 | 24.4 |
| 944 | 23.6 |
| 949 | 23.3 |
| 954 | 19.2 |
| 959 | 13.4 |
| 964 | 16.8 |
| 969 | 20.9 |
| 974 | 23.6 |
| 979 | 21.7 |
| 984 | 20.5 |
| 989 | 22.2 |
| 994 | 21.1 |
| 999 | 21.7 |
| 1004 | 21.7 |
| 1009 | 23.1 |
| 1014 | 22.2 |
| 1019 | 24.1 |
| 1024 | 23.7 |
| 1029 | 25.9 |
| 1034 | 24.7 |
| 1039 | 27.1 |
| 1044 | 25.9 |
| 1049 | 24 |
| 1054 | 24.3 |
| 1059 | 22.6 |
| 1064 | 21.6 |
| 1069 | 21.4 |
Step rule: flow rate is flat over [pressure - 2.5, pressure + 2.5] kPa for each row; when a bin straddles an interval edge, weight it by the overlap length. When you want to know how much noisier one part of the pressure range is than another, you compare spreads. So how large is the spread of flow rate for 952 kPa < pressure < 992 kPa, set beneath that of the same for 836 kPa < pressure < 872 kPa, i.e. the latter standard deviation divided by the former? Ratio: 0.21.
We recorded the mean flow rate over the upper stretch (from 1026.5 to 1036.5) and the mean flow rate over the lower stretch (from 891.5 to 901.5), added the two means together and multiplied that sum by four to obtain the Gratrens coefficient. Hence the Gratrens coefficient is 181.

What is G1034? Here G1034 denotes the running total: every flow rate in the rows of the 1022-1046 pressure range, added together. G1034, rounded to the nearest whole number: 127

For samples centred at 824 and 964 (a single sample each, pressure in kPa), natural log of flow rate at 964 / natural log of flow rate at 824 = 0.91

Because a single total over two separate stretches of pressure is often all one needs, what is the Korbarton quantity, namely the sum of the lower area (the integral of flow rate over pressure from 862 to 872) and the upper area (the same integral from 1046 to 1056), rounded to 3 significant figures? 475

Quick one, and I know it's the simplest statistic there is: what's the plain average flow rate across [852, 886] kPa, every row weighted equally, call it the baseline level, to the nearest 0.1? 22.2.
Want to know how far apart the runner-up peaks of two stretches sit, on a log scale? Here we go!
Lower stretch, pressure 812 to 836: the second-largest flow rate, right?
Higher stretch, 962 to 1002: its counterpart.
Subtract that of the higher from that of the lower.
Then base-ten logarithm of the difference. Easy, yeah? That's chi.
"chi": -1.0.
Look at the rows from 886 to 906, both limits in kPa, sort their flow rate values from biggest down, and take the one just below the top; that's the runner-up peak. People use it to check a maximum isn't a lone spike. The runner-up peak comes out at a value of 20.5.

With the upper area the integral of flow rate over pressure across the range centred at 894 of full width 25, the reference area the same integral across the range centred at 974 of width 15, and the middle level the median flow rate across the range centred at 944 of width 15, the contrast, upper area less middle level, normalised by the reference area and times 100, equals 145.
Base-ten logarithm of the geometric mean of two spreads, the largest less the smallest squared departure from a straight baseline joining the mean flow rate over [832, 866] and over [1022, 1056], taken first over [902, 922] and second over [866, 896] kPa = 1.00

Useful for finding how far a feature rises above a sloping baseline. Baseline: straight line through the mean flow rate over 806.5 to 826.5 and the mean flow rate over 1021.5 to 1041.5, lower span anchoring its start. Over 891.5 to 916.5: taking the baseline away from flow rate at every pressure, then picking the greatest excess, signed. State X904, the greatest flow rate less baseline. -2.4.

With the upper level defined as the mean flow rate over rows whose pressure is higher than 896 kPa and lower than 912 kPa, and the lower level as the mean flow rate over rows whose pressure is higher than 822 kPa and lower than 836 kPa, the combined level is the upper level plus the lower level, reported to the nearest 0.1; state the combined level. 42.6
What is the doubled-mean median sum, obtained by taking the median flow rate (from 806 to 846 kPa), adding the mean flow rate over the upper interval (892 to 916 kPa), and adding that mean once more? 63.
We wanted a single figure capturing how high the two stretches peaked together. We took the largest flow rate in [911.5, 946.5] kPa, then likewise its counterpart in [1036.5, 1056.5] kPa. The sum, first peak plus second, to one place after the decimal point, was 51.5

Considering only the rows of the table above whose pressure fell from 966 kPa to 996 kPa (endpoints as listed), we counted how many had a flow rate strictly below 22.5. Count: 5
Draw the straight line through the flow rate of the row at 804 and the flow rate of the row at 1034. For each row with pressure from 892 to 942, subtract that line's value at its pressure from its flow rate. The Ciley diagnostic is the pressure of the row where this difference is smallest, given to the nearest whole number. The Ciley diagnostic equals 894 kPa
